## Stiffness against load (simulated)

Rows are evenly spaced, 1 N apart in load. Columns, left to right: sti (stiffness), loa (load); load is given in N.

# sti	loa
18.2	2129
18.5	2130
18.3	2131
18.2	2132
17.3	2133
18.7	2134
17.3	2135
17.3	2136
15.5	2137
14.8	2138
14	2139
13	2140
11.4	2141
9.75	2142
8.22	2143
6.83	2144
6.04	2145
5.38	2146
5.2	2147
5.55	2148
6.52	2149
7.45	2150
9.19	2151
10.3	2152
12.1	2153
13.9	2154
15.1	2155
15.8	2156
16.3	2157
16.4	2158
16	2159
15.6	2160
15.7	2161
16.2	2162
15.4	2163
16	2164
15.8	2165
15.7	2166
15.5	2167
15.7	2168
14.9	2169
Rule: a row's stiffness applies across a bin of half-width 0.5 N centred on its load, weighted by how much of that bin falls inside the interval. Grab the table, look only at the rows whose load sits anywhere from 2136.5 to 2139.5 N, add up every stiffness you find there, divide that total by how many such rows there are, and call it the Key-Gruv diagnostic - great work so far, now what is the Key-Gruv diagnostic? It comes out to 14.8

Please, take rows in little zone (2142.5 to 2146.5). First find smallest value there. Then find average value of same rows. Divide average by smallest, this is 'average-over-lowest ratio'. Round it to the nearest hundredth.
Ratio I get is 1.23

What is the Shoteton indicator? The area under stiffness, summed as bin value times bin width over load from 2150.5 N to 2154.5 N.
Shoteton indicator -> 45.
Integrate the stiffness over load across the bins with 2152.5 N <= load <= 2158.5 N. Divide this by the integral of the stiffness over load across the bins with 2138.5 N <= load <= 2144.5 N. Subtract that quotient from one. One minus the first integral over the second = -0.4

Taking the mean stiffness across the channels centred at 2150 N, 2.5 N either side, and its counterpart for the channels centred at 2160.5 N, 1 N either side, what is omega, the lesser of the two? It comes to 7.8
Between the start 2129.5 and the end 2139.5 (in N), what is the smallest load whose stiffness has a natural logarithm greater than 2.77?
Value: 2130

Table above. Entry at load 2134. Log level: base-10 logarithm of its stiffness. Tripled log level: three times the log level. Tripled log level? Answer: 3.82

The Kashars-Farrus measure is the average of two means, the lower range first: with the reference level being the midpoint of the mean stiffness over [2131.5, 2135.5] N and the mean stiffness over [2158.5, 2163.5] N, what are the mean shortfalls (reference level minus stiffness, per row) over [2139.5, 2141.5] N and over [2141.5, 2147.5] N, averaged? 7.3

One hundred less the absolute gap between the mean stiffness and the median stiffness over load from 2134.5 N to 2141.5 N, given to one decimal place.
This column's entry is 100.0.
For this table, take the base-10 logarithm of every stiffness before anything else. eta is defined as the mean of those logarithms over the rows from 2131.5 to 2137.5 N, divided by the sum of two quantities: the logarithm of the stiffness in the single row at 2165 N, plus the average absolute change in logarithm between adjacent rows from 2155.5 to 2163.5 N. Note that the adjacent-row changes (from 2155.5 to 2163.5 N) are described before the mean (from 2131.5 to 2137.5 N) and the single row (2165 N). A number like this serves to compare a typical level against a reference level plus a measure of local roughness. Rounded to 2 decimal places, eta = 1.02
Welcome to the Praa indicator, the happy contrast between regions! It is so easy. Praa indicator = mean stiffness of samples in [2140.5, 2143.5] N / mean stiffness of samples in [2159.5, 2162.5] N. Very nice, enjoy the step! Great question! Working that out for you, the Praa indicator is 0.62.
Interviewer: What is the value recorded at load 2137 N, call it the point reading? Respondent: 15.5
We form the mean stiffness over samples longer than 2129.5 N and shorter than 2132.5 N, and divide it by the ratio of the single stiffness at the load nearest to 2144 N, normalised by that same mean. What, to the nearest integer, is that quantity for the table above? 49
